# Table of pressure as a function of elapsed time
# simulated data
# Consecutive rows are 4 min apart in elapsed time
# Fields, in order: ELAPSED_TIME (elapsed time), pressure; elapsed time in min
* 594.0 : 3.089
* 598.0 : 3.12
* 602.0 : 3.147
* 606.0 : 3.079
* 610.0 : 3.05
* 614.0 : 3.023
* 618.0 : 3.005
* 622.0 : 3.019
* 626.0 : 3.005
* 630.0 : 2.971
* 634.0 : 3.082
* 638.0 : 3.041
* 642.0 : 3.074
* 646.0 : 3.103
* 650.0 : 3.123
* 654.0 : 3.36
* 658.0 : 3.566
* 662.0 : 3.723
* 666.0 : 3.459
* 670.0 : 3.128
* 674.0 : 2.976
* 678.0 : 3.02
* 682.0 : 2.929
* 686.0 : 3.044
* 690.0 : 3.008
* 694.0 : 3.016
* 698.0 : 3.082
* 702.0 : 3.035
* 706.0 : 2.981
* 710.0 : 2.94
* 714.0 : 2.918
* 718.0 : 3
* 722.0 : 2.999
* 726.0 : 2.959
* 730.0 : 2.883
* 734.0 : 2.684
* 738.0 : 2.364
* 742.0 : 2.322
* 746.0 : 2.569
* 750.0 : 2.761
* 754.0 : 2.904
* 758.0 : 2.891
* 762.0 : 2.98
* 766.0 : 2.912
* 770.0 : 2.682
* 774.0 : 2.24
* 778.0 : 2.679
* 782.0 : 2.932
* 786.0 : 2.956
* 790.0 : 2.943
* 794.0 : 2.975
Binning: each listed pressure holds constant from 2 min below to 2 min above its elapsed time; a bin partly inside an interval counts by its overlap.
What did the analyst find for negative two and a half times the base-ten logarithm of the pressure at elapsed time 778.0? -1.07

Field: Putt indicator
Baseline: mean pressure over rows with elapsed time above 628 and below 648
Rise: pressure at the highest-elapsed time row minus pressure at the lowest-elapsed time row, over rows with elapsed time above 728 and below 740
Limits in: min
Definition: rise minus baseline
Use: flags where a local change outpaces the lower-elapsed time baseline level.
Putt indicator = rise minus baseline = -3.6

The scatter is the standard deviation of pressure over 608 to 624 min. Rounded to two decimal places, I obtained 0.02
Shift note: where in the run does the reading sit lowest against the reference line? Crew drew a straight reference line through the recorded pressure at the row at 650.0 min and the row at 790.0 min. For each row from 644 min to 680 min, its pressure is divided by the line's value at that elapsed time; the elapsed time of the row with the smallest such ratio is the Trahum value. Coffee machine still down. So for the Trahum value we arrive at 674.0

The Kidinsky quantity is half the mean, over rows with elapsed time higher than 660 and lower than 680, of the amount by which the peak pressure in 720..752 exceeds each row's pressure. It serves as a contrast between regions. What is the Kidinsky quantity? -0.13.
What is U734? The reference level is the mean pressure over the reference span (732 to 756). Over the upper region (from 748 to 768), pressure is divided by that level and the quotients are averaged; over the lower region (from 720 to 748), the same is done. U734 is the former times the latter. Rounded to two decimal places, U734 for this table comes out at 1.15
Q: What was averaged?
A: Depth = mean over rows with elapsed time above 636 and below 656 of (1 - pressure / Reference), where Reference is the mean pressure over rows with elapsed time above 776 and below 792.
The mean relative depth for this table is -0.091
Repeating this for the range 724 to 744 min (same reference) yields 0.082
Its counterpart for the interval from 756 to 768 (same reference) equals -0.017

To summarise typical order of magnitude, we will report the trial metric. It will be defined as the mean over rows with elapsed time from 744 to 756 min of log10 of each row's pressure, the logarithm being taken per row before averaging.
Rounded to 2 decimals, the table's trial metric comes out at 0.44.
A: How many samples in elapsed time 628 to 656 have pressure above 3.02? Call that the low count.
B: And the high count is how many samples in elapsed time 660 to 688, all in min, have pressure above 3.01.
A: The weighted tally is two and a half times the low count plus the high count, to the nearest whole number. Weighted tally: 20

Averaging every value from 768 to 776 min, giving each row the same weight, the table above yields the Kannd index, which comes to 2.46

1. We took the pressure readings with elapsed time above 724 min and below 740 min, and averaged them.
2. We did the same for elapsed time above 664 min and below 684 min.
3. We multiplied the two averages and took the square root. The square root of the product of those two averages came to 2.91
